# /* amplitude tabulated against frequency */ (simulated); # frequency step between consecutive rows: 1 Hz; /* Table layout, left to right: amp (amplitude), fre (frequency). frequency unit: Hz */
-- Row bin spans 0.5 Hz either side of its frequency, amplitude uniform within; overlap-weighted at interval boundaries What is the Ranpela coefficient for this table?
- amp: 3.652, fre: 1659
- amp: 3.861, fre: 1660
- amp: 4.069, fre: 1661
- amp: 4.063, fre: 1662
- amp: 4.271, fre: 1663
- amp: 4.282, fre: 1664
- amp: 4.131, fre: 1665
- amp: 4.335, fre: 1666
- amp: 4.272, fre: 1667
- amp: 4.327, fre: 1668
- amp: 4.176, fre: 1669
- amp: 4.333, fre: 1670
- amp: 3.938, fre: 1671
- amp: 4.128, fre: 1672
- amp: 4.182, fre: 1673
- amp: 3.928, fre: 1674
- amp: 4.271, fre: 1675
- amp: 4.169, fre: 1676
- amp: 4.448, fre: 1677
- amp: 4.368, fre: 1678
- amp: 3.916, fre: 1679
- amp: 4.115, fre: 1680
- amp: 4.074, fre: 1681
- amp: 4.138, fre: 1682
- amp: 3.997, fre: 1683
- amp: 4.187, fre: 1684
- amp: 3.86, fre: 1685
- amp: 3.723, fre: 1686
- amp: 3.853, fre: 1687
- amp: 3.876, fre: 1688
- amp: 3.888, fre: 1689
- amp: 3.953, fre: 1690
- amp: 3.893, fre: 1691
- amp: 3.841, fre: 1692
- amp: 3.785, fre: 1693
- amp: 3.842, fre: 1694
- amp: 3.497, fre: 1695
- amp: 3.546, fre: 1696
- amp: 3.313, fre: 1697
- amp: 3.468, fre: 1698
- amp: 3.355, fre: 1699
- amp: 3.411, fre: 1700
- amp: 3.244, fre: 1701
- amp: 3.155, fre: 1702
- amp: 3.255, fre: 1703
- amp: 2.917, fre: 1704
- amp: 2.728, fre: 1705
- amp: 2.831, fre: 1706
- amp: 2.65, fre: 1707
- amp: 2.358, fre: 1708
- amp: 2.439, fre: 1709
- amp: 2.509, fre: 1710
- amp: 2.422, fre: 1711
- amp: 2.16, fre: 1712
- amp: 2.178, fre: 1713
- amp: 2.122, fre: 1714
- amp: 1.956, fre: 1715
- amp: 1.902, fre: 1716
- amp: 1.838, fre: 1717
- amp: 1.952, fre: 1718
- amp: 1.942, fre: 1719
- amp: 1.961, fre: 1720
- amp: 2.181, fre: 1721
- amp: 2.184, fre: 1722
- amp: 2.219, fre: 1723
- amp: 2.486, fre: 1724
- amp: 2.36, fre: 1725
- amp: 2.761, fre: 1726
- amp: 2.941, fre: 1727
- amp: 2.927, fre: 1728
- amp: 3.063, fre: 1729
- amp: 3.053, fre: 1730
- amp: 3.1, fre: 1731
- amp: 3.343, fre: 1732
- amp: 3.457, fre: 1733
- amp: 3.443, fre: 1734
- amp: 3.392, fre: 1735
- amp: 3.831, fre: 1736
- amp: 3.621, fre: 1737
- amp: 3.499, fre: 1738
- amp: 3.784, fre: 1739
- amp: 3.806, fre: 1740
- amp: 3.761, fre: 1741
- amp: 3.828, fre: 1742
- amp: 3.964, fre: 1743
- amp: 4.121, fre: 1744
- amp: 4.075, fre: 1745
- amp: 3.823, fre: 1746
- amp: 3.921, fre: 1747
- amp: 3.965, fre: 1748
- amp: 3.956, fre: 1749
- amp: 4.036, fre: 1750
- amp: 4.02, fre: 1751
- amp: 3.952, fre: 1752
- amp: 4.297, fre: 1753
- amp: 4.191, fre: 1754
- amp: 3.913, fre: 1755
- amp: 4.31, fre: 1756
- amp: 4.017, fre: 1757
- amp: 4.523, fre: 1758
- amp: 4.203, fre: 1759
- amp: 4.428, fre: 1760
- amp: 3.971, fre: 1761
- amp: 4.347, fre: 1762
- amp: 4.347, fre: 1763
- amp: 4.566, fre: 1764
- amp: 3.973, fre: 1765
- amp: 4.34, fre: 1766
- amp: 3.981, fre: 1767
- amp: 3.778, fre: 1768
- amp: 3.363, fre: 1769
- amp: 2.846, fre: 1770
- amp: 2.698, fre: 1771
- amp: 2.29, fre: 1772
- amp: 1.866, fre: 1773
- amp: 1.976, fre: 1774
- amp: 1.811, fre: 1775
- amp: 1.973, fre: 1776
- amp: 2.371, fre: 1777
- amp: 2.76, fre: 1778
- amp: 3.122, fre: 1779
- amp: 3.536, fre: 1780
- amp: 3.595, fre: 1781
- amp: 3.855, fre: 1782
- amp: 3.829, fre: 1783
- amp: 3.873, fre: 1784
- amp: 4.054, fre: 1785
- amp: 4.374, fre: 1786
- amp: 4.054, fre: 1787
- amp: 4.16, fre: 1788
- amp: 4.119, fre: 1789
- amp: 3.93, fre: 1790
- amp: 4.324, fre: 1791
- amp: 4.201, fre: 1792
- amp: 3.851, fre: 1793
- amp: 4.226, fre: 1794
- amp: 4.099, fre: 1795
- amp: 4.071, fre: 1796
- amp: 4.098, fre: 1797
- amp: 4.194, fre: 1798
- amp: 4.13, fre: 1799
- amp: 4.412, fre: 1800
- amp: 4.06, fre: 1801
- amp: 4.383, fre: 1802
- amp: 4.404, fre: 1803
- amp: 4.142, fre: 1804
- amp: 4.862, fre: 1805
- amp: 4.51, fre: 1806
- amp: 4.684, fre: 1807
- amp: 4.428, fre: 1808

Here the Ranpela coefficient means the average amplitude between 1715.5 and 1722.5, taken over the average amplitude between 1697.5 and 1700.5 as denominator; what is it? 0.58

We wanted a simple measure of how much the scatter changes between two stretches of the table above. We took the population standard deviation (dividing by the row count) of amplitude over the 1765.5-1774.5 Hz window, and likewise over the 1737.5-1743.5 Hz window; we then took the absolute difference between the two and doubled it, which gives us 1.41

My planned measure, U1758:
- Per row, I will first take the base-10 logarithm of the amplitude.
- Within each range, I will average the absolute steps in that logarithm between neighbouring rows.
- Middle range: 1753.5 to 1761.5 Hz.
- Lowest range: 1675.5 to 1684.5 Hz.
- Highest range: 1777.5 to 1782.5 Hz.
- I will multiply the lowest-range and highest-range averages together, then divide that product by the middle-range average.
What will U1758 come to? 0.0188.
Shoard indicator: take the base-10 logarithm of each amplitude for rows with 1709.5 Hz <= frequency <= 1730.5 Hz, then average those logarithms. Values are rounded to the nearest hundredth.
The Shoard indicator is 0.36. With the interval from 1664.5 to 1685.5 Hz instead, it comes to 0.62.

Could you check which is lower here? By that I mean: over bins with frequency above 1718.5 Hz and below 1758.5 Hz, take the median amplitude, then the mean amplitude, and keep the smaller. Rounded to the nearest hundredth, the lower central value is 3.45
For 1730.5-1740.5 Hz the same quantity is 3.48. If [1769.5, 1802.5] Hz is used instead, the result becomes 3.55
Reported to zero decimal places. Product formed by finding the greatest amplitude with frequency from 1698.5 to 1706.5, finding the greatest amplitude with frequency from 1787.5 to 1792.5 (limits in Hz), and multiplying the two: 15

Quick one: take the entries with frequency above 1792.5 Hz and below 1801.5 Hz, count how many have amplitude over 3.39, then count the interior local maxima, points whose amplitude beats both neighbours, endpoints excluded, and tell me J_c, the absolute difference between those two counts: 6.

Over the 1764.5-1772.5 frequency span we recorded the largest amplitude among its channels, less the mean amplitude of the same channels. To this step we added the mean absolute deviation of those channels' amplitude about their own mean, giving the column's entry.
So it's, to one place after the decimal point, 1.5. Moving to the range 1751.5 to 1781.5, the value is 1.8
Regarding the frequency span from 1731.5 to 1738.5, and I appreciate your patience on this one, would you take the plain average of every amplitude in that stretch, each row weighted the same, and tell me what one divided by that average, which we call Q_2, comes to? 0.285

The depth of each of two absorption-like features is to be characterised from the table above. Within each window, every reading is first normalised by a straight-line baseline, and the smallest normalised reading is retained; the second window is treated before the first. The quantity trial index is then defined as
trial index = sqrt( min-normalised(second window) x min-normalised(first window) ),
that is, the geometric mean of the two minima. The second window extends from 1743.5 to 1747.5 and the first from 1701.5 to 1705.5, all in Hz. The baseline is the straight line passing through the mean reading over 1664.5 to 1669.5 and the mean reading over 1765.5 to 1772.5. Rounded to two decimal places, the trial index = 0.87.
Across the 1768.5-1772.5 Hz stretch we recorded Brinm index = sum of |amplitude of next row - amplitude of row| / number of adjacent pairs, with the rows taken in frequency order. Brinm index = 0.36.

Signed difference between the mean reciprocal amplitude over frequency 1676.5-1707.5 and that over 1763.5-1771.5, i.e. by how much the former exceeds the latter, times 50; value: 0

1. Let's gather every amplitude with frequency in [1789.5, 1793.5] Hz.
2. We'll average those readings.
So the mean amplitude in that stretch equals 4.08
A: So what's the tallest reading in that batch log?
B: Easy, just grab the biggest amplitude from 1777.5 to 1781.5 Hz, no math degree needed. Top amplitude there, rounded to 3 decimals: 3.595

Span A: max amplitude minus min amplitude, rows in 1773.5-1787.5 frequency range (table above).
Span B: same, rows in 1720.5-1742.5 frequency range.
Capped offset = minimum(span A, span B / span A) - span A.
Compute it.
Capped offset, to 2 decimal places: -1.92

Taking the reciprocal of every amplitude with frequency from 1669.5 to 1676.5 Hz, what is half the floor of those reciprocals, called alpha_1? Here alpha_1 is 0.115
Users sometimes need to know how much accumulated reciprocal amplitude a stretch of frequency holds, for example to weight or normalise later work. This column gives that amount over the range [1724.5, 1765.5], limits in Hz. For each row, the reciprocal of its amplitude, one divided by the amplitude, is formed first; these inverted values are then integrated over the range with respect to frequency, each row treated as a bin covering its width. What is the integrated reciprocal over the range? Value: 11.1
